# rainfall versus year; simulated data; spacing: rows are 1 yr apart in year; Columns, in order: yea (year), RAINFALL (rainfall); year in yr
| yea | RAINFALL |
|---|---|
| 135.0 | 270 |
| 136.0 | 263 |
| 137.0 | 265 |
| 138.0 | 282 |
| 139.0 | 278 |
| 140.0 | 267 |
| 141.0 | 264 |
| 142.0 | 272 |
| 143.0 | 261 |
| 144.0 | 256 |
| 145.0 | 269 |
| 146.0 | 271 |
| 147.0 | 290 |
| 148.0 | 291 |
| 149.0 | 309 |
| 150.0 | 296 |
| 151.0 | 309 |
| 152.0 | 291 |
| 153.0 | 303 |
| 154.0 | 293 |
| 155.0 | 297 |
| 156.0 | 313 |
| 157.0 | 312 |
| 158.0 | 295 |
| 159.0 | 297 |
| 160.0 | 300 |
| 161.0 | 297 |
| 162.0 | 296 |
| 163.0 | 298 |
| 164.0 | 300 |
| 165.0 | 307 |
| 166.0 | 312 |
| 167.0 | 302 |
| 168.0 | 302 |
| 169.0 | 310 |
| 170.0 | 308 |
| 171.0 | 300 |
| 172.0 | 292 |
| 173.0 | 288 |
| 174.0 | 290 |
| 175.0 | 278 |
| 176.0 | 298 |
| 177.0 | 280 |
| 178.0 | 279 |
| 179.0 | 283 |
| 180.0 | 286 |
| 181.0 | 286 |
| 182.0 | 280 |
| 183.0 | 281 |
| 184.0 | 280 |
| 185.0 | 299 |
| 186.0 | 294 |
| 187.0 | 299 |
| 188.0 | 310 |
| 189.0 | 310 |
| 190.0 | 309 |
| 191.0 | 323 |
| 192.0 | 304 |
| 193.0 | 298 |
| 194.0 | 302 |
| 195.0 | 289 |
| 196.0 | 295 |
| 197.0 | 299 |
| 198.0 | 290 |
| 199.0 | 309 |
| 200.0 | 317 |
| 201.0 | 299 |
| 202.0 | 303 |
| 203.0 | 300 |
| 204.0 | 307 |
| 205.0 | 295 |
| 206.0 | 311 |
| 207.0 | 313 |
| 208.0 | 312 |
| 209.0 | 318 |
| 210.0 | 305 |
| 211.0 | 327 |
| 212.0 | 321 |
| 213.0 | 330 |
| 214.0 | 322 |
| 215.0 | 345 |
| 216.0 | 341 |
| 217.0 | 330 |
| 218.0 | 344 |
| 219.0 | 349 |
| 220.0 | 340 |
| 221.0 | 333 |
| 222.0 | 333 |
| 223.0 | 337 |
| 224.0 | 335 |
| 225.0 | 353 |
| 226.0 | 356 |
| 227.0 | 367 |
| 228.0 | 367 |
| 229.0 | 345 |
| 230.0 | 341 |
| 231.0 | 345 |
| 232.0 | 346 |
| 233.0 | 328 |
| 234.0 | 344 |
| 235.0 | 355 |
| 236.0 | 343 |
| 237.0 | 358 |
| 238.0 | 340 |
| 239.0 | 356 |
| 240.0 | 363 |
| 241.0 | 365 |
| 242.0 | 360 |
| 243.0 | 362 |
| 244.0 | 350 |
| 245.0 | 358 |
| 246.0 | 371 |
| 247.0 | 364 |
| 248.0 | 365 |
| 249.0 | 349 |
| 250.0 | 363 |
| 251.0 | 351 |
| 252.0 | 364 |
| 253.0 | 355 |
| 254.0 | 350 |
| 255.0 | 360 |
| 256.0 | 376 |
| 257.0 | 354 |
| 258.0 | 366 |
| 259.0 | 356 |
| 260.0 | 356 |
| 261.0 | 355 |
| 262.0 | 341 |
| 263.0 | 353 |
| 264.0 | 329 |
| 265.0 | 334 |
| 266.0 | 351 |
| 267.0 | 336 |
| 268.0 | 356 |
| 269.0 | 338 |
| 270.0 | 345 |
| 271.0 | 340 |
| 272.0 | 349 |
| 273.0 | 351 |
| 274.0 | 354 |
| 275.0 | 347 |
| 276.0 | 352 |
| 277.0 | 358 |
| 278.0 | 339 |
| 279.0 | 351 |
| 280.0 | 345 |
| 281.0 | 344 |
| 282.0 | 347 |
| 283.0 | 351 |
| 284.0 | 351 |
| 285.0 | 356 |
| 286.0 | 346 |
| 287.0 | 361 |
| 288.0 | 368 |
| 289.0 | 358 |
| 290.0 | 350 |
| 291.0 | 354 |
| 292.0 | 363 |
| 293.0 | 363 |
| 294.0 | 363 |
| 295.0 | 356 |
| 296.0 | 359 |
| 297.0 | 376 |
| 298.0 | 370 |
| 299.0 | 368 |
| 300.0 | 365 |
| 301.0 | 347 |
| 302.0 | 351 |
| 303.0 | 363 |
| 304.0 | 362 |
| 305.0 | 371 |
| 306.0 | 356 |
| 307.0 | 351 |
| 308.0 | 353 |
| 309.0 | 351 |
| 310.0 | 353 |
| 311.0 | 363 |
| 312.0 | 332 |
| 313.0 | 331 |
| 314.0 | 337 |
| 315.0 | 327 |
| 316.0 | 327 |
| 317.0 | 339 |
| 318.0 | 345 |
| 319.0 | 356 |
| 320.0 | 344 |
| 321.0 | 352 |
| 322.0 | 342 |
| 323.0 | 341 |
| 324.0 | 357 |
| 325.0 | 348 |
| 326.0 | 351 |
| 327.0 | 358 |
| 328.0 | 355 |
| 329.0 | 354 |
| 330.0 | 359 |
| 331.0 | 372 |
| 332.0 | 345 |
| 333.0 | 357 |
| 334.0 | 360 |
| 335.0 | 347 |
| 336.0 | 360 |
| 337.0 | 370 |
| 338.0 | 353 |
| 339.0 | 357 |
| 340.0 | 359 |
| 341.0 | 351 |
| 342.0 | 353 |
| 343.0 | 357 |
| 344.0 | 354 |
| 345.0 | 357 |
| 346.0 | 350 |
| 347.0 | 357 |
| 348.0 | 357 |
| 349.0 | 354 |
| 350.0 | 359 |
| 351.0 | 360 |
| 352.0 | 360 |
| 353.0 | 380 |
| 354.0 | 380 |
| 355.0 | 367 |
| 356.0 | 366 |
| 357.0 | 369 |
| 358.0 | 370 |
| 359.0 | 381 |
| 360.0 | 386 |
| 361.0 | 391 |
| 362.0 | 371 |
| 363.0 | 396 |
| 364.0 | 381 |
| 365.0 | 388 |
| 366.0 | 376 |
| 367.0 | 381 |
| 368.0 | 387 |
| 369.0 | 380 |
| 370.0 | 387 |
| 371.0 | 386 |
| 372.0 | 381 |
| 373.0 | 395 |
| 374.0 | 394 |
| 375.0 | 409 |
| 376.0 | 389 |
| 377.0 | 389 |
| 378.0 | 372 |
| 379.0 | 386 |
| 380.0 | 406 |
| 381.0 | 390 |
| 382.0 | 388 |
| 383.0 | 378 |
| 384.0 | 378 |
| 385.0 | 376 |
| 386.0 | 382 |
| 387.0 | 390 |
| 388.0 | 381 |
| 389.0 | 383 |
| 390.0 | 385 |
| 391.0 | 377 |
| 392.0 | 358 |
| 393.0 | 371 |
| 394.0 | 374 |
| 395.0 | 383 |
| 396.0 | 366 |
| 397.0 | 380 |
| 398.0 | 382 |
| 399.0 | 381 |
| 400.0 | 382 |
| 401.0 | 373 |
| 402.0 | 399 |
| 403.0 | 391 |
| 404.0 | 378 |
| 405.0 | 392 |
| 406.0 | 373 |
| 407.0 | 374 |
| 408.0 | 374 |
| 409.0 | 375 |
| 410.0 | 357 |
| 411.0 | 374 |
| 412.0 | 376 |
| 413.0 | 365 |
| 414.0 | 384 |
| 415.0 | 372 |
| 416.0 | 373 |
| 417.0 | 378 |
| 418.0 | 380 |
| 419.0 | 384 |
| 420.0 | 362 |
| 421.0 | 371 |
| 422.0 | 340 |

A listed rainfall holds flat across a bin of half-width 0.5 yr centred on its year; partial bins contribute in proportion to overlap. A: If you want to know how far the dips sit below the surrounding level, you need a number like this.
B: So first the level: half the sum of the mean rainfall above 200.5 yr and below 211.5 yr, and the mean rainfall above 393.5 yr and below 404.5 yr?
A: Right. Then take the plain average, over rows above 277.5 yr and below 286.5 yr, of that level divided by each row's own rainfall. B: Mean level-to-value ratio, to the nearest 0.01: 0.99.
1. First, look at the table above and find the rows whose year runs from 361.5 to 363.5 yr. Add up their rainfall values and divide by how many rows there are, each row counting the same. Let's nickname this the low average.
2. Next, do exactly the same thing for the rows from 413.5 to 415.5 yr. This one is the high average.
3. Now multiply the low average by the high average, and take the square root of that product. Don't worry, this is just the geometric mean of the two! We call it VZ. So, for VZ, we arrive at 381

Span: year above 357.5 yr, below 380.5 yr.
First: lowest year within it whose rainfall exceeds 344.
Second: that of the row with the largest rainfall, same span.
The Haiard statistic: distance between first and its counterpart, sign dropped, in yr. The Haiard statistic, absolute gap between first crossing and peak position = 17 yr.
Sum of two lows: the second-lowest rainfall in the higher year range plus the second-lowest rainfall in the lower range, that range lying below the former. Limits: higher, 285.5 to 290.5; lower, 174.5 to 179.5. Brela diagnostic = 629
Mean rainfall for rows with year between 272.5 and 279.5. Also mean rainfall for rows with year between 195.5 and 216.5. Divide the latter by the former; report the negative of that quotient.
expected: -0.892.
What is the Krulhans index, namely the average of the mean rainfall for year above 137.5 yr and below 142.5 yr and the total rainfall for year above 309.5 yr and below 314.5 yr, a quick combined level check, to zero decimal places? 994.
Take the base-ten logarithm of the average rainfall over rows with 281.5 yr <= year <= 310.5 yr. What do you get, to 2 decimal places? 2.55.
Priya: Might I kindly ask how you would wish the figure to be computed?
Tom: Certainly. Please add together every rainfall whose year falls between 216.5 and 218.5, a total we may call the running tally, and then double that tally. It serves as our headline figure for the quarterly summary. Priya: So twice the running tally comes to 1348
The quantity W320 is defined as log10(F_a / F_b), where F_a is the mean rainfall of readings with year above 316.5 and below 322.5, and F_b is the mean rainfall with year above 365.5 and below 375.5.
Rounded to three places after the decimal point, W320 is -0.049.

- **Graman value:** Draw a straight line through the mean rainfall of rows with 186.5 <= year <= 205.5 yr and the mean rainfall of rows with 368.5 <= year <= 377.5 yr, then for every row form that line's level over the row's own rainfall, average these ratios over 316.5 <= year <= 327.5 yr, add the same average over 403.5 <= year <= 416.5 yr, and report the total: 2.14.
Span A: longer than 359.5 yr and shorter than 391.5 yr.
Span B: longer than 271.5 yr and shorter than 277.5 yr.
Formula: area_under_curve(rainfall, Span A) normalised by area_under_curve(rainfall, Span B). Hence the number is 5.8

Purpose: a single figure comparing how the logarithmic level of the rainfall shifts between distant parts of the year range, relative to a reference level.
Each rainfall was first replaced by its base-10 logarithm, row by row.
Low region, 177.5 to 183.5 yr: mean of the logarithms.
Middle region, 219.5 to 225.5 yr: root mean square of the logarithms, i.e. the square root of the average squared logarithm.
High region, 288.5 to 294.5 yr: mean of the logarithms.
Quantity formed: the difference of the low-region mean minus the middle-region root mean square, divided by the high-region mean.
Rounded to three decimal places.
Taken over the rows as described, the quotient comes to -0.031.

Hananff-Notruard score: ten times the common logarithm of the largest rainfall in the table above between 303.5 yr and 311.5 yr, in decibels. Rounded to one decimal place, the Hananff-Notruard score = 25.7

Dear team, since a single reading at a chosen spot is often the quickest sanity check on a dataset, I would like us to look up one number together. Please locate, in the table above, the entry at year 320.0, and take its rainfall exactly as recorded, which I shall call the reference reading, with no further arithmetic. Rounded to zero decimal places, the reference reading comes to 344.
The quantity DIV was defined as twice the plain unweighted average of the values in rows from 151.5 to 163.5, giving 599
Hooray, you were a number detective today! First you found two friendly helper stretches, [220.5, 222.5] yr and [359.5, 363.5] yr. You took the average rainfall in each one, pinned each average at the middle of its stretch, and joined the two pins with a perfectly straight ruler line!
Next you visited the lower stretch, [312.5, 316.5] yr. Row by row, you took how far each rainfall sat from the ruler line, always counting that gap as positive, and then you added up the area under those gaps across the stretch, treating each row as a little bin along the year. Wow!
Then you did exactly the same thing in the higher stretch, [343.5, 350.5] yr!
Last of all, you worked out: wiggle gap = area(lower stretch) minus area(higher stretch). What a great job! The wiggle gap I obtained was -25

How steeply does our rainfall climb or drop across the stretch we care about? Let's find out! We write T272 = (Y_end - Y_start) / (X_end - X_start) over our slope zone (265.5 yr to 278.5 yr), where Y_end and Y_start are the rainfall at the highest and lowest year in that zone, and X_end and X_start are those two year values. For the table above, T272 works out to -1.0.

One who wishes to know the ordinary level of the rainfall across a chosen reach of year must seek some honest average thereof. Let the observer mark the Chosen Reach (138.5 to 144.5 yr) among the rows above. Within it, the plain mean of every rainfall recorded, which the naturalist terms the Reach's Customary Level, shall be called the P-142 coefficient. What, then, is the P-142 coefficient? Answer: 266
